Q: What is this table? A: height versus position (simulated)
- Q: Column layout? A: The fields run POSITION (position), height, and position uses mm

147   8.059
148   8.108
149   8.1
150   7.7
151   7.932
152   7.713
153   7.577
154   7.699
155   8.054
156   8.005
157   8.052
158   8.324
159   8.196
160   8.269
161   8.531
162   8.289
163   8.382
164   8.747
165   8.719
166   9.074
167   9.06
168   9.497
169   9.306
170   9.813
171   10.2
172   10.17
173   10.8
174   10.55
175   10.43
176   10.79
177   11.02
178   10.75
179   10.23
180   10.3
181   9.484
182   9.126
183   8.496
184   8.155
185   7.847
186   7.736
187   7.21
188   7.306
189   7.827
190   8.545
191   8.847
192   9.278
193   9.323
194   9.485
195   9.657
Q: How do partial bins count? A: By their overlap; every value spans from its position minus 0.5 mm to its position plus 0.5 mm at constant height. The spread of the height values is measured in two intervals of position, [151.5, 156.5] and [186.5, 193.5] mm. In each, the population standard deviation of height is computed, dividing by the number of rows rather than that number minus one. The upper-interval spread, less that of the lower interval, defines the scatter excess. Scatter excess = 0.64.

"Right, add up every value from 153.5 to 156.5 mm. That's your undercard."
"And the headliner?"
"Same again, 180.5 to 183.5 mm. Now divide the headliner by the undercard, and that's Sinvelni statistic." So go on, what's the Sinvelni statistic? 1.14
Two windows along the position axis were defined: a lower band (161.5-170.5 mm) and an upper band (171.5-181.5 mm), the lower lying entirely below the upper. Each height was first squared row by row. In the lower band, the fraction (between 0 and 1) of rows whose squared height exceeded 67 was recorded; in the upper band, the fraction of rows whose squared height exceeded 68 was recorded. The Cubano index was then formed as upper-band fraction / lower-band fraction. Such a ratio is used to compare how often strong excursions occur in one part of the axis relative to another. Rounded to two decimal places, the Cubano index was 1.00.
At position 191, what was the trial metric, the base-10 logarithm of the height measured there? 0.95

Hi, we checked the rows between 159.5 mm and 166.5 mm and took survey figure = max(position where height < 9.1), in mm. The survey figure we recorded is 166 mm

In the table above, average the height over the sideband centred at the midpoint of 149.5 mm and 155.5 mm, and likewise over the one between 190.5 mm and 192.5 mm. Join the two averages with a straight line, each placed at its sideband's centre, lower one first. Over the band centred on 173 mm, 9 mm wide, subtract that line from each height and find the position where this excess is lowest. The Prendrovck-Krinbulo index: 169 mm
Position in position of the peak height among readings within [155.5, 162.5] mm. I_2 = 161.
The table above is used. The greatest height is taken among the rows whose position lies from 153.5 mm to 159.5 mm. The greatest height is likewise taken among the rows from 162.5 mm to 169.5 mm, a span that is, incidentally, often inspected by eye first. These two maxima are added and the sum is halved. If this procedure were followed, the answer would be 8.9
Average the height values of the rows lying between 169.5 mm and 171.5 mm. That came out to 10.0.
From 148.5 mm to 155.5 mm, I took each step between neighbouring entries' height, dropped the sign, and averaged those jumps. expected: 0.24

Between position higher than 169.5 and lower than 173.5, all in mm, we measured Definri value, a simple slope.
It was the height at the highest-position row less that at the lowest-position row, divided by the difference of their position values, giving 0.33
